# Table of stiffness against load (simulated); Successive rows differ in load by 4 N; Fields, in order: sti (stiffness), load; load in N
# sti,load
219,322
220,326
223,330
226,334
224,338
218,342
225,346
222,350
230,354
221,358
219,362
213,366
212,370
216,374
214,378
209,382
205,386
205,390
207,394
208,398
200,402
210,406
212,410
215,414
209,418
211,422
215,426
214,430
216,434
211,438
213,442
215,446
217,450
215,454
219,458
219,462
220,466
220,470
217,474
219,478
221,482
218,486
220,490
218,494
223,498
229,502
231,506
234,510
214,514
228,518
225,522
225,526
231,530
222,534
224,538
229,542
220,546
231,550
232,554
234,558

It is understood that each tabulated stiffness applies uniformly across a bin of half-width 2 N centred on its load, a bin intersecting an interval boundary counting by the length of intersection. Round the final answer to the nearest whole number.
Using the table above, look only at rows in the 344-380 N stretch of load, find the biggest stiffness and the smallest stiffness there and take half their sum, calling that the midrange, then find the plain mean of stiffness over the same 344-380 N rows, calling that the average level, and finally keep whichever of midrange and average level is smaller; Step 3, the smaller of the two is 219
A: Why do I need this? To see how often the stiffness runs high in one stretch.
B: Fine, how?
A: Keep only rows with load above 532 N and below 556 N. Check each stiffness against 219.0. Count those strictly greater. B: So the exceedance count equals 6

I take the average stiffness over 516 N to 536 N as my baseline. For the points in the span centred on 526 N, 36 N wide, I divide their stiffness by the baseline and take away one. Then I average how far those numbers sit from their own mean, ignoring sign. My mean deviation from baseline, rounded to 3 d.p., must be 0.019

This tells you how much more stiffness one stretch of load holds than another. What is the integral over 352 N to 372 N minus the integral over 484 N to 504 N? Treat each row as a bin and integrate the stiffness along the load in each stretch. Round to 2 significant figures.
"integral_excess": -52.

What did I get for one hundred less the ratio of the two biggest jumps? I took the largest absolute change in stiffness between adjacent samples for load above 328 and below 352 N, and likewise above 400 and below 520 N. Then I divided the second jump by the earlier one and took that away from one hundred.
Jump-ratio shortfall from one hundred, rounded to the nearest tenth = 97.1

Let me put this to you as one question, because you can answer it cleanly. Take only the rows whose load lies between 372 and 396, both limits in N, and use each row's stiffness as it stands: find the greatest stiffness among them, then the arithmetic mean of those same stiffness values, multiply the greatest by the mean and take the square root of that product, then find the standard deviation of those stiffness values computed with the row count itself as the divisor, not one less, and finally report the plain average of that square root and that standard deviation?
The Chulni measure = 108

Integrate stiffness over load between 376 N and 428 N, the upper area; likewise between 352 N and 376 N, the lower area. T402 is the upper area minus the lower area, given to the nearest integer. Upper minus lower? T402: 5636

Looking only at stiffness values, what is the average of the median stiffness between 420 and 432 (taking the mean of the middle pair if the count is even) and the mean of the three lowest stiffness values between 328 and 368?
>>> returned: 215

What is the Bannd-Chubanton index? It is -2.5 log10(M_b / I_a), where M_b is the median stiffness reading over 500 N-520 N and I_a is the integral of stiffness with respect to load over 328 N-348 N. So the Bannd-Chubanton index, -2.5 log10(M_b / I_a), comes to 3.22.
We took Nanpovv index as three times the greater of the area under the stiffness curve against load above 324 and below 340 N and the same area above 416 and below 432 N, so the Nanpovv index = 10716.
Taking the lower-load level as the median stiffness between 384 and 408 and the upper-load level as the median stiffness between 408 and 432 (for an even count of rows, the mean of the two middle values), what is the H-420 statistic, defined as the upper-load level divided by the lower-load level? 1.03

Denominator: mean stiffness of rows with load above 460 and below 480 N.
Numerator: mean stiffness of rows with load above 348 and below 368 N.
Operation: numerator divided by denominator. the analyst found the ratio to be 1.01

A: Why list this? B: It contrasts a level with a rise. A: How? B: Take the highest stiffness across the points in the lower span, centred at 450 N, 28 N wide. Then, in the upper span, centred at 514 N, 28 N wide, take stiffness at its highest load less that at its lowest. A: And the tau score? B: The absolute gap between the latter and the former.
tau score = 223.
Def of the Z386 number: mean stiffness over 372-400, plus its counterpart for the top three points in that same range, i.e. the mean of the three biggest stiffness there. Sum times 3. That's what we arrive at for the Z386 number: 1266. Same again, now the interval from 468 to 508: 1348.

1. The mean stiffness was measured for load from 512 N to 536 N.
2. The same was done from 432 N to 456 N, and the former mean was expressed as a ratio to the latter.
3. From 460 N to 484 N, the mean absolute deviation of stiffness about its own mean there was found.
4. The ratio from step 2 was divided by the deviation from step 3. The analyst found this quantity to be 1.0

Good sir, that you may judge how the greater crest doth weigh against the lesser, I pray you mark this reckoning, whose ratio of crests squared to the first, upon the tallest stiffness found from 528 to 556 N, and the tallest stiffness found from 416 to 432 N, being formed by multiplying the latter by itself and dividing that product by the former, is 199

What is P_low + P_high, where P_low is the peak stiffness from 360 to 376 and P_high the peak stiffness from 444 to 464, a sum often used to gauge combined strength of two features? 438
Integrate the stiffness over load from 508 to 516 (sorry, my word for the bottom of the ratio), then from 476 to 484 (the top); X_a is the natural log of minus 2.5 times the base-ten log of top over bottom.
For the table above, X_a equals -3.9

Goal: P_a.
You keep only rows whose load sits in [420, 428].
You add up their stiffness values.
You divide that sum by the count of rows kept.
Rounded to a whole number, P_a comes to 213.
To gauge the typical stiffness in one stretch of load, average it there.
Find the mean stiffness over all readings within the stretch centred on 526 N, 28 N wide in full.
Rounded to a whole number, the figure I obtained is 224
